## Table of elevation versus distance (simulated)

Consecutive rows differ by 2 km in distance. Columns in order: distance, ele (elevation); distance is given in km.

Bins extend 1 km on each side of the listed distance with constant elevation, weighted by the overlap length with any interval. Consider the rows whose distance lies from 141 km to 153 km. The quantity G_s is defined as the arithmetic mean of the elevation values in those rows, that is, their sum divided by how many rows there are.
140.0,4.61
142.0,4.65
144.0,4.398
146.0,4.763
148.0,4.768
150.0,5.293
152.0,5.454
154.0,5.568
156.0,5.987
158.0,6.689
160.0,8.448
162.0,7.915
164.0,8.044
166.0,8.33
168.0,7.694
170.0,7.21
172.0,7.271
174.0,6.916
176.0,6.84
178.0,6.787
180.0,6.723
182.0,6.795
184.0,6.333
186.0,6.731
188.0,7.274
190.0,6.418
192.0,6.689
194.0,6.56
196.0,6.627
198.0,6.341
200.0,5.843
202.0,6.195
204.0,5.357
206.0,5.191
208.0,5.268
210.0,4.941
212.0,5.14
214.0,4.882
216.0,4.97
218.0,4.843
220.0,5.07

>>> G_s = 4.9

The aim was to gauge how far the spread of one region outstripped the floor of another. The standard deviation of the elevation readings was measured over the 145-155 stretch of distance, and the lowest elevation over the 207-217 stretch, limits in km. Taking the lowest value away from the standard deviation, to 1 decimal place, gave -4.5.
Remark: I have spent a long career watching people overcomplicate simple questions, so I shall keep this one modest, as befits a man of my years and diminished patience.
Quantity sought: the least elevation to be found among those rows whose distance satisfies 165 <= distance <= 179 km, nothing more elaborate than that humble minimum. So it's 6.787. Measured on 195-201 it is 5.843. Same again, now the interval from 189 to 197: 6.418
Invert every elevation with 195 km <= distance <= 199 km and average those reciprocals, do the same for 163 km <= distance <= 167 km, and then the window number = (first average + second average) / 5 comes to 0.055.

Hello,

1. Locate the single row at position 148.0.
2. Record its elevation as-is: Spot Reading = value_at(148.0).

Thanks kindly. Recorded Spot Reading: 4.768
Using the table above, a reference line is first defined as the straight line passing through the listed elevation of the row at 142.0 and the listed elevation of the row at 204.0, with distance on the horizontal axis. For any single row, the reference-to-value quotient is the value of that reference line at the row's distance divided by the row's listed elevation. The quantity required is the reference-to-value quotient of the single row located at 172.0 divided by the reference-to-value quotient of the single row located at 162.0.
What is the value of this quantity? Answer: 1.11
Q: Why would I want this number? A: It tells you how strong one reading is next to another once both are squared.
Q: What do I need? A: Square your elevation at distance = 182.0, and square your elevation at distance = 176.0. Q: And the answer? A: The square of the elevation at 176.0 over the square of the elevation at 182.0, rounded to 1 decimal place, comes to 1.0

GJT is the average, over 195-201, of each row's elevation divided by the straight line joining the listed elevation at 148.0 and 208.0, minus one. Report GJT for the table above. 0.21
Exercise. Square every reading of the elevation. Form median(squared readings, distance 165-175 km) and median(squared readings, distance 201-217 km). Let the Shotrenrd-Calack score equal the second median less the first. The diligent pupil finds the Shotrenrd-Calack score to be -26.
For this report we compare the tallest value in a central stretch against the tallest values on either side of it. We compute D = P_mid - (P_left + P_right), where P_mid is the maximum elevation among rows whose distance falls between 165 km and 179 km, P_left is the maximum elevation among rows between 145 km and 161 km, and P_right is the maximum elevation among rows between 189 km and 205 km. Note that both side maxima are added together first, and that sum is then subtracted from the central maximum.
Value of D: -6.8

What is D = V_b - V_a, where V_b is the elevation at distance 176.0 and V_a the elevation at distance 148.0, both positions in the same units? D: 2.1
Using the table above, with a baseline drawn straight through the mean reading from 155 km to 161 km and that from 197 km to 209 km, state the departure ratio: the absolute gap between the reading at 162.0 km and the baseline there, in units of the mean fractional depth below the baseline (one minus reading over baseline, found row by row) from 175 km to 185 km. -20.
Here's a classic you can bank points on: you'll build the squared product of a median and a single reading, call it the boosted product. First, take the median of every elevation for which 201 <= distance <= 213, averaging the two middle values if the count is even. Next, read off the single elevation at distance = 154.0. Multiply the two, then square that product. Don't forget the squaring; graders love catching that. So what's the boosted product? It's 848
